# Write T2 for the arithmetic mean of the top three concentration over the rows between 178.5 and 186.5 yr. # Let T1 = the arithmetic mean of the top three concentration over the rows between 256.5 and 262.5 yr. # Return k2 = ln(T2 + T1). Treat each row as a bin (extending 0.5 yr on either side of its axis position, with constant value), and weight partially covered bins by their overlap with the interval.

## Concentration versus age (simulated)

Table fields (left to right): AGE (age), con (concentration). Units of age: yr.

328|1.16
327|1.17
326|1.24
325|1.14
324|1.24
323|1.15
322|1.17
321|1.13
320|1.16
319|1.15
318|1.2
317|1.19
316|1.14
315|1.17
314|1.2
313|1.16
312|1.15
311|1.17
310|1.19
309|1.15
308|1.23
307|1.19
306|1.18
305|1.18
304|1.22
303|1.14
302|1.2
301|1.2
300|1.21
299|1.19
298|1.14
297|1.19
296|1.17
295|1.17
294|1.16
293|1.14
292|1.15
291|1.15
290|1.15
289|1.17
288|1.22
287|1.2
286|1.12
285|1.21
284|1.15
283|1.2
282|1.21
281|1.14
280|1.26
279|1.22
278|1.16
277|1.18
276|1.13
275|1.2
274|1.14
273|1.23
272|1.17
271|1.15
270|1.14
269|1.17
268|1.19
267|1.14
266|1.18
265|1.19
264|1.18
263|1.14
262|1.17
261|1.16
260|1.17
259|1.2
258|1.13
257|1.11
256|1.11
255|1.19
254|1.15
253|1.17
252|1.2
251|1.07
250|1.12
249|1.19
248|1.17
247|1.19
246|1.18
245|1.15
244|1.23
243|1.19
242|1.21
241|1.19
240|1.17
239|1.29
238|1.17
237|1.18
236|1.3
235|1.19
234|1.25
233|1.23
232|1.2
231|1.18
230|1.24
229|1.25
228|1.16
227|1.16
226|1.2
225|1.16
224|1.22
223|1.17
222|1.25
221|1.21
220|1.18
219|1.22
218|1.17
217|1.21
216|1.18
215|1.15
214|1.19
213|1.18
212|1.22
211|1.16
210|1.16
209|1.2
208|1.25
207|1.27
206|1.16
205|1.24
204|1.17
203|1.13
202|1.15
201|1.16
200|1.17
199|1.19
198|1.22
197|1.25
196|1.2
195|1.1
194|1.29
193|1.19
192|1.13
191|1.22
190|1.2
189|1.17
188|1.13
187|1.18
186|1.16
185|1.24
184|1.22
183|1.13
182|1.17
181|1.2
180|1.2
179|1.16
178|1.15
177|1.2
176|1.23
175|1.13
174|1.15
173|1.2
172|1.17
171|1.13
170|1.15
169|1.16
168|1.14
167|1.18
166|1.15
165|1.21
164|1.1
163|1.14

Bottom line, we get 0.875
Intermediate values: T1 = 1.18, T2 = 1.22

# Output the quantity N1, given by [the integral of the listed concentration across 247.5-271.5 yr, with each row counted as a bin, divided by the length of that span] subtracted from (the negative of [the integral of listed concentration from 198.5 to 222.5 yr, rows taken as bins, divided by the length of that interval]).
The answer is -2.348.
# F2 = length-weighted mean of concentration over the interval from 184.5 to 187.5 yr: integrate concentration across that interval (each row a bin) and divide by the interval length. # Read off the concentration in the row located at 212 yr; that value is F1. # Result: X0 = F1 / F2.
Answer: 1.02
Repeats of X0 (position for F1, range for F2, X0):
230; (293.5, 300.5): 1.05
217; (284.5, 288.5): 1.02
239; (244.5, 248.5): 1.10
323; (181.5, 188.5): 0.98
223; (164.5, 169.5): 1.00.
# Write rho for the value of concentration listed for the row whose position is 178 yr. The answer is 1.15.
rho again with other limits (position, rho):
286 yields 1.12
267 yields 1.14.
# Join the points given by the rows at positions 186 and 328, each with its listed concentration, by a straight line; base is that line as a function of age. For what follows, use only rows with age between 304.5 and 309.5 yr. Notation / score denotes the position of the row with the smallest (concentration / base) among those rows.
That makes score 309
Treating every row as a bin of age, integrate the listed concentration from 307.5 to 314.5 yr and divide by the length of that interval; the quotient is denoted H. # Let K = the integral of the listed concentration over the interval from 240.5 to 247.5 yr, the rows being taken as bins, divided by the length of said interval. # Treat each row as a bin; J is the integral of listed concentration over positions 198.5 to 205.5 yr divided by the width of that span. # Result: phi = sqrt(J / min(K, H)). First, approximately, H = 1.18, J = 1.17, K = 1.19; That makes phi 1.00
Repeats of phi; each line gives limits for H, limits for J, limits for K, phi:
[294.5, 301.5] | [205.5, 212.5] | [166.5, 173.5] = 1.02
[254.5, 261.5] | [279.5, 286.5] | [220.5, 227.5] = 1.01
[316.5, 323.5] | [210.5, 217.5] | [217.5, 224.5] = 1.01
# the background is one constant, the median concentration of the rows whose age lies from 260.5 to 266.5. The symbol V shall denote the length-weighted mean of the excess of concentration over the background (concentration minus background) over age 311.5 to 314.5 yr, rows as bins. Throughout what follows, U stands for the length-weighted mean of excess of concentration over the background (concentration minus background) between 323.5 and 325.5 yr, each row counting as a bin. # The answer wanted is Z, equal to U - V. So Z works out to 0.020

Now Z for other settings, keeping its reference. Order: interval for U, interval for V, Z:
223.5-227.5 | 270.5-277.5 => 0.014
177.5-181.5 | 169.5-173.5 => 0.015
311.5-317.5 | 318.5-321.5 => 0.022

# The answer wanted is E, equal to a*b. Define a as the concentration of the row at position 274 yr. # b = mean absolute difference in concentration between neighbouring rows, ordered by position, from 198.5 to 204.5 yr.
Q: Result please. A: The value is 0.023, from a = 1.14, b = 0.020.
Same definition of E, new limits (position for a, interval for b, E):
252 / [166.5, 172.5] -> 0.031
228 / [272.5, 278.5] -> 0.067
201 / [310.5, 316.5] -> 0.030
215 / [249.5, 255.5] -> 0.062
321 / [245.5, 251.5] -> 0.038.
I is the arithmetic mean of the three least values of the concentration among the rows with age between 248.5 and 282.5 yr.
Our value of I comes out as 1.10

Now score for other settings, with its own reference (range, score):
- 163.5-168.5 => 164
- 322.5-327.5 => 325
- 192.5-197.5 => 195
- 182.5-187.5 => 183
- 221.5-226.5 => 225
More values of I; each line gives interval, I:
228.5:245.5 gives 1.16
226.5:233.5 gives 1.17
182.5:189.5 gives 1.14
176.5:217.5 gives 1.12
